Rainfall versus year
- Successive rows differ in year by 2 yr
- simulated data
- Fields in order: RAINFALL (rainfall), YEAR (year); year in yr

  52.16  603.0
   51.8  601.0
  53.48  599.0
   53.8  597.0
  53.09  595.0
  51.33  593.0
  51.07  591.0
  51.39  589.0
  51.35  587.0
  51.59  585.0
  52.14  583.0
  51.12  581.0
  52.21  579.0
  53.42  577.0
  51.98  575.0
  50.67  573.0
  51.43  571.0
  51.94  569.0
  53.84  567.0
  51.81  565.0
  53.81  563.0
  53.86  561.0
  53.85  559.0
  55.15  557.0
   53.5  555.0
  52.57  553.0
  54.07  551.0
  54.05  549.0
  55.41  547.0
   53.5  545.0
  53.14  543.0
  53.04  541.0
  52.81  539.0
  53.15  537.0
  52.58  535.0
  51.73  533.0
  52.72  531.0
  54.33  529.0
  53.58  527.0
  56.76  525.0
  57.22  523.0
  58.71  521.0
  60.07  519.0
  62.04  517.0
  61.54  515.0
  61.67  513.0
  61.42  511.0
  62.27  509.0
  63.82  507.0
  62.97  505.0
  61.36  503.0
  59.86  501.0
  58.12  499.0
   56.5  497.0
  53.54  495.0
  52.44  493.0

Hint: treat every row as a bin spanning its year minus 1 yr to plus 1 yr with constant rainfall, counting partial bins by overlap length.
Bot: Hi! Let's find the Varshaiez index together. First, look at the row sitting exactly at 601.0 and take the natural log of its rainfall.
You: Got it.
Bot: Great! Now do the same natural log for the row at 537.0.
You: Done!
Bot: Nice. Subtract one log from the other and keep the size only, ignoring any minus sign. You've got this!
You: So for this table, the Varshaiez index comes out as 0.03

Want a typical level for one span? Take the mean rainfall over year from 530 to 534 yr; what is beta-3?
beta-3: 52.2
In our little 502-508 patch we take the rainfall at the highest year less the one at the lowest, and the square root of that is 1.6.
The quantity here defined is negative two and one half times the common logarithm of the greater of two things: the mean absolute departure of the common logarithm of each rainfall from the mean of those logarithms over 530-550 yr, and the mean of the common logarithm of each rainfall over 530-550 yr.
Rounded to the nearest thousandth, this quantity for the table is -0.593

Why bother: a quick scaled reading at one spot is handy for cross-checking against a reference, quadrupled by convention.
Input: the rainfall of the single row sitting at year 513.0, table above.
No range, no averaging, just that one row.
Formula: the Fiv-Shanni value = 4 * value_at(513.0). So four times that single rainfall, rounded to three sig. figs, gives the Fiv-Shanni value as 247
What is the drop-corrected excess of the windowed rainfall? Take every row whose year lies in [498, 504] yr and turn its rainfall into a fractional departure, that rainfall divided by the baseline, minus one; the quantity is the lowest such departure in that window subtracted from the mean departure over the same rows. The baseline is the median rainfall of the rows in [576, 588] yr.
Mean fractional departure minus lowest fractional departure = 0.032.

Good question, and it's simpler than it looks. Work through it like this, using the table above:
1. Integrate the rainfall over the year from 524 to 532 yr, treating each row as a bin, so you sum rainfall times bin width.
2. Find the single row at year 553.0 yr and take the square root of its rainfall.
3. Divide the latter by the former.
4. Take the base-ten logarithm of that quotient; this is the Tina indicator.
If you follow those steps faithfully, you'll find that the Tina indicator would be -1.78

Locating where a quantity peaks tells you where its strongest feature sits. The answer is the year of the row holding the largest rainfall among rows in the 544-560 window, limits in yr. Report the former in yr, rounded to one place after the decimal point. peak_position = 547.0 yr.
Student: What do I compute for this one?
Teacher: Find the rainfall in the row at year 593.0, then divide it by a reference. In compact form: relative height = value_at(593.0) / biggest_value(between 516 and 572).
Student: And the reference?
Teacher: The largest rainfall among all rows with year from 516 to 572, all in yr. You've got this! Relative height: 0.83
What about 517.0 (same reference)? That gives 1.00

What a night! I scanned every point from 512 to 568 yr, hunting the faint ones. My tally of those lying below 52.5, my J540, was 2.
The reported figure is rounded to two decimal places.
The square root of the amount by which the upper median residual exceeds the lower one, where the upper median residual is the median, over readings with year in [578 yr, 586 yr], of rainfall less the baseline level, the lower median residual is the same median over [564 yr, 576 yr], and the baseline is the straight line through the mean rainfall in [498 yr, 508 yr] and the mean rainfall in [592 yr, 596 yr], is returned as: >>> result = 1.18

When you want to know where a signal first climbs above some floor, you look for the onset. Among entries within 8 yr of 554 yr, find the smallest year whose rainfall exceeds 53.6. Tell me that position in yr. 547.0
